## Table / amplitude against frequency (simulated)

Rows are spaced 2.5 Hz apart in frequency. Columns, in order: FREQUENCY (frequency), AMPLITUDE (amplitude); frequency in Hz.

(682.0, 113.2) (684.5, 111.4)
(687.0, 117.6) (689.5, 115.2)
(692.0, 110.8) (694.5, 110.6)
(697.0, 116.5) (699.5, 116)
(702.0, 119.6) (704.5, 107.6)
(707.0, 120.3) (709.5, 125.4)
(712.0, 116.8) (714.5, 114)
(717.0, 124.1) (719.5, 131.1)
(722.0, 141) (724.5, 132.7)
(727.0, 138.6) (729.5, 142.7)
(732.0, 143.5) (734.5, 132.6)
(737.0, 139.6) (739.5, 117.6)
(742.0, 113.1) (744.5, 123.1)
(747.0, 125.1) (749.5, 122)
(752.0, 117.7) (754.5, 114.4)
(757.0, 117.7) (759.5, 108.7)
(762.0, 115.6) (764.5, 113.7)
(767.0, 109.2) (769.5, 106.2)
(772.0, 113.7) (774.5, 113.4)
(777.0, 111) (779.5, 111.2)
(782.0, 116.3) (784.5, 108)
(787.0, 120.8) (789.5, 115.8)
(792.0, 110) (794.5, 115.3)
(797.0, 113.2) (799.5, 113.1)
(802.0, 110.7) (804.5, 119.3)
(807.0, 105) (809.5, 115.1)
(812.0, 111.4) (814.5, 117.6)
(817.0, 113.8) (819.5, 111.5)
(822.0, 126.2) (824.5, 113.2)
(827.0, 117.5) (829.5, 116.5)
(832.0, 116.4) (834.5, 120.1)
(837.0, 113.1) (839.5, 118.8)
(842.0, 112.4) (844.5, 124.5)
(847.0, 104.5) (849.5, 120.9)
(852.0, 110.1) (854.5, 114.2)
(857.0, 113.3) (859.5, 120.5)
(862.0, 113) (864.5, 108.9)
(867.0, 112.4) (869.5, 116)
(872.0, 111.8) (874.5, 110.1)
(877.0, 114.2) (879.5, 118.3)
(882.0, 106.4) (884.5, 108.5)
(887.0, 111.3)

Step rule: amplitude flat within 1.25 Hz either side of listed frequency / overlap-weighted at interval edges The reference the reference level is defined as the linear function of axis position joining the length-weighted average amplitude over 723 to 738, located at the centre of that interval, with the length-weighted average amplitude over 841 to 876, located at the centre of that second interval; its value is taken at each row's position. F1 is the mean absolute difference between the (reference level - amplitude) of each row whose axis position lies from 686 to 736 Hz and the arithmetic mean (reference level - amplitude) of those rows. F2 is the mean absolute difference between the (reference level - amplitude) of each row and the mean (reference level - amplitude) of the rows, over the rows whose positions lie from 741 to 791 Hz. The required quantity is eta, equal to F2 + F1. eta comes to 15.7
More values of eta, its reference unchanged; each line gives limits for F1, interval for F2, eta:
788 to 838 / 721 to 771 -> 13.2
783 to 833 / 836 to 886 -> 8.5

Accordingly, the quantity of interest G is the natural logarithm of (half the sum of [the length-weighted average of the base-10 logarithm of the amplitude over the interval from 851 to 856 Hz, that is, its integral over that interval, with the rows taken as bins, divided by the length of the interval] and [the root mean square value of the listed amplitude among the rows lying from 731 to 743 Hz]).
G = 4.19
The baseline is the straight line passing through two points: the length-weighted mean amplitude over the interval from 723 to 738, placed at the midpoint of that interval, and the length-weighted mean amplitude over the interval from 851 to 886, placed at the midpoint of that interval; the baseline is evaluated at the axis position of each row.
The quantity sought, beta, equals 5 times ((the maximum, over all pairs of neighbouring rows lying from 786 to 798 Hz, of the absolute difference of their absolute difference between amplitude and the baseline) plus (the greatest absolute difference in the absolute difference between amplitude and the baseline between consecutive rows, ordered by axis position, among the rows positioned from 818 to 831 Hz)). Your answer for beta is 56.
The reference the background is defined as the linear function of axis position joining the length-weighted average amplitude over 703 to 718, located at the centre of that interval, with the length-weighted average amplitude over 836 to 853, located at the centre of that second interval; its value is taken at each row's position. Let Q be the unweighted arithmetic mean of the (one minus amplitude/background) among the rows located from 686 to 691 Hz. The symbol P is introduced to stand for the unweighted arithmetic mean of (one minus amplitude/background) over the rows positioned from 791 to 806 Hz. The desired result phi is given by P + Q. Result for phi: 0.038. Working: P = 0.021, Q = 0.017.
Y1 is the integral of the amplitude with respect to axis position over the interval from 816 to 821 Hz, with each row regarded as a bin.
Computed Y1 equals 566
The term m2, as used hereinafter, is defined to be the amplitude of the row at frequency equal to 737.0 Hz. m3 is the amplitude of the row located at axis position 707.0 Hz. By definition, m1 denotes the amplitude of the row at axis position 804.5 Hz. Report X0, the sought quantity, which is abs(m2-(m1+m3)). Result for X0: 100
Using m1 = 119.3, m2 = 139.6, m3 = 120.3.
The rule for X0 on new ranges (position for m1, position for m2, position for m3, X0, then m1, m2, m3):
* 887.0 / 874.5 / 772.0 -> 115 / 111.3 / 110.1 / 113.7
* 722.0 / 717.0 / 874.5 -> 127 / 141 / 124.1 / 110.1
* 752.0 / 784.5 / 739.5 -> 127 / 117.7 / 108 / 117.6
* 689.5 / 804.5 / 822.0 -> 122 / 115.2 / 119.3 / 126.2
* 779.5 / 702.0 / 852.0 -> 102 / 111.2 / 119.6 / 110.1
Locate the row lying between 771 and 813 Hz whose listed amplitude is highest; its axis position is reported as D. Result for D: 787.0 Hz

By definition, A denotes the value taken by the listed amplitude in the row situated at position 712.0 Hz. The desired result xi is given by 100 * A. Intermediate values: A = 116.8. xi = 11680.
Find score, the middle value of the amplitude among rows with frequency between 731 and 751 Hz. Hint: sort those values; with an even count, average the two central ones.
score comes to 124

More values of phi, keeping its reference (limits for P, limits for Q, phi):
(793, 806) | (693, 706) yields 0.049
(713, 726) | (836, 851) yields -0.098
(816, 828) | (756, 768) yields 0.025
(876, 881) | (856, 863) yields -0.026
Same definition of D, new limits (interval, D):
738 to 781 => 747.0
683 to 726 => 722.0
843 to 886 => 844.5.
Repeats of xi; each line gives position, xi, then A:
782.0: 11630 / 116.3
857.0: 11330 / 113.3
